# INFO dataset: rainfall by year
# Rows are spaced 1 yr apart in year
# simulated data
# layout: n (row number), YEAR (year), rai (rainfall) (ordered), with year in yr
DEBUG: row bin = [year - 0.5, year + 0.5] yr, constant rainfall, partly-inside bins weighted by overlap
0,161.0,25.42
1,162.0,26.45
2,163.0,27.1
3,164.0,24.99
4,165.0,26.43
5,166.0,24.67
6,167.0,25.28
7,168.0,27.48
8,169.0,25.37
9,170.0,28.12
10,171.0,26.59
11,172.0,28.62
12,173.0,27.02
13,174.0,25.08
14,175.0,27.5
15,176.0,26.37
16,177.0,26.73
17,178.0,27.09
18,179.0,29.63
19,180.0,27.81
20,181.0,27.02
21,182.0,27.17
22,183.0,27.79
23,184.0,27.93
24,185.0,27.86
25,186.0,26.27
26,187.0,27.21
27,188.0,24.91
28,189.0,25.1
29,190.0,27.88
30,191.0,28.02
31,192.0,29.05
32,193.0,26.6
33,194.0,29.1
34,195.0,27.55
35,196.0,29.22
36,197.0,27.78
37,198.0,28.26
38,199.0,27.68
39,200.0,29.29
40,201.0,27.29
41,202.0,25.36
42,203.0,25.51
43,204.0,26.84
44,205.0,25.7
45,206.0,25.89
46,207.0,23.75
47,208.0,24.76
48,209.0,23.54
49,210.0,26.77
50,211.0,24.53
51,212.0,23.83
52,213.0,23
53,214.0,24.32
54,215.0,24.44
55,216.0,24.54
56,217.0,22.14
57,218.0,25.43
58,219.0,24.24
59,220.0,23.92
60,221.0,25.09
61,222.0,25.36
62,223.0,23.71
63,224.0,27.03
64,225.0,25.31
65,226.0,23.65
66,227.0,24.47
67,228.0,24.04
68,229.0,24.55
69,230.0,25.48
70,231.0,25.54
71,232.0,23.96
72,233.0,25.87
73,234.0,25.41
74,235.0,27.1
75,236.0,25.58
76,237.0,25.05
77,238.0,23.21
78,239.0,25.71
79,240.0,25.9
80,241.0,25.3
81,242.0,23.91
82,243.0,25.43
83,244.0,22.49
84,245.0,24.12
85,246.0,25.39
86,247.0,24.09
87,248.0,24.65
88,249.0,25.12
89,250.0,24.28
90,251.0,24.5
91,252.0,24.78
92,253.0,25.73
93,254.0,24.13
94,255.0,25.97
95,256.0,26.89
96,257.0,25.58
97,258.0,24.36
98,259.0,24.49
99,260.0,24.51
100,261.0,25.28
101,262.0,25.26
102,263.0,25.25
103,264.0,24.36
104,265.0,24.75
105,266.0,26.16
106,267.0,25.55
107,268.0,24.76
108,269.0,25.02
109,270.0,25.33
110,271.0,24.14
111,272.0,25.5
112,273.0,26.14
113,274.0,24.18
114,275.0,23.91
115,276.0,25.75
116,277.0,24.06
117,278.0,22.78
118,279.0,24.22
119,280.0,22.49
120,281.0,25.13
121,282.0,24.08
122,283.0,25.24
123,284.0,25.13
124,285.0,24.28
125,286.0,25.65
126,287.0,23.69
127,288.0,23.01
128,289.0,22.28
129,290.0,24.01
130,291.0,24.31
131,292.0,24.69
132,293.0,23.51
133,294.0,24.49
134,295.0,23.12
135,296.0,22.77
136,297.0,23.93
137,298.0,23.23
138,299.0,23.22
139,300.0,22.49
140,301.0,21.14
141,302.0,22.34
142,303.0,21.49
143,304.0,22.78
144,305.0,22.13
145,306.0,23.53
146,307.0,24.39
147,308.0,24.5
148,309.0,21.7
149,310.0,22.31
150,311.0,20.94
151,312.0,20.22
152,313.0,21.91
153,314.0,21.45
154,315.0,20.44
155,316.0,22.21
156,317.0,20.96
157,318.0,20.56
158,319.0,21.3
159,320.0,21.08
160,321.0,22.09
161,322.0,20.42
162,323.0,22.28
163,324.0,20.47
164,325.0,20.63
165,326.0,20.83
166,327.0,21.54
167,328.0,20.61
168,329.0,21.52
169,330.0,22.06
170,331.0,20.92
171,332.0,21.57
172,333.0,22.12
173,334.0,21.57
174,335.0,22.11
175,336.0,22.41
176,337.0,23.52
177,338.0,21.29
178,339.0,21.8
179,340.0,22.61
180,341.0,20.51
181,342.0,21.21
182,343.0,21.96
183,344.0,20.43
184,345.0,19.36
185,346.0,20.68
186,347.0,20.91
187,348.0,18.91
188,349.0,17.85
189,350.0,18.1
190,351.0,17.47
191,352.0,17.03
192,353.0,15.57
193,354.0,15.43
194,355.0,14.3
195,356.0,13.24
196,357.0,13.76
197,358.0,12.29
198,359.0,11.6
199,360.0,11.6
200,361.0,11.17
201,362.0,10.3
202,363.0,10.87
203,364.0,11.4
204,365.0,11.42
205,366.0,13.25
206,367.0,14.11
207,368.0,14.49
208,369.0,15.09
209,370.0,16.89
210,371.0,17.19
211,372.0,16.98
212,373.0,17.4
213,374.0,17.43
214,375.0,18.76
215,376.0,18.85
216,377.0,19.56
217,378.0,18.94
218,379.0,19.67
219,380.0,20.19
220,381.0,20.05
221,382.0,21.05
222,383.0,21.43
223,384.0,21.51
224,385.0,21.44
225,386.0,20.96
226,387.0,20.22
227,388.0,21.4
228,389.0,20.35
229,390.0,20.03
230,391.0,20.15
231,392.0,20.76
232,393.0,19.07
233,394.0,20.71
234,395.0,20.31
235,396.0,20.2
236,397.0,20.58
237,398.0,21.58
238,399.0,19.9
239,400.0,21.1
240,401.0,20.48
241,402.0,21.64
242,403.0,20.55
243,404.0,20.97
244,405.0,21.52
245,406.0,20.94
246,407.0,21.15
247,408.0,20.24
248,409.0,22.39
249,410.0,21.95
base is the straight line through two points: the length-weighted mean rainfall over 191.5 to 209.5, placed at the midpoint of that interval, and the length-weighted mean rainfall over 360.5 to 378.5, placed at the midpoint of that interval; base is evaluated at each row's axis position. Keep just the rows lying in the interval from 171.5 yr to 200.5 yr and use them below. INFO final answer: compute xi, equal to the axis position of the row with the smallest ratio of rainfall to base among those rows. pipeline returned 174.0 yr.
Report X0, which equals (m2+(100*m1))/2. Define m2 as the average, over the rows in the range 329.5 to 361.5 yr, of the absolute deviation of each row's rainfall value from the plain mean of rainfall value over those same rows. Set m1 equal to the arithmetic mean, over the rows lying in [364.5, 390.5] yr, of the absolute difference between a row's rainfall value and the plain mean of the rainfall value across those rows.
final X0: 116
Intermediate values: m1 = 2.3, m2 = 3.28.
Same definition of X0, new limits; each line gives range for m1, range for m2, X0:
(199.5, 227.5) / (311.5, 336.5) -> 57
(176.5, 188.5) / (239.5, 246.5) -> 39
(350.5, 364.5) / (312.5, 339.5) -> 99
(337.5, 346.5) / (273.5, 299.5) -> 38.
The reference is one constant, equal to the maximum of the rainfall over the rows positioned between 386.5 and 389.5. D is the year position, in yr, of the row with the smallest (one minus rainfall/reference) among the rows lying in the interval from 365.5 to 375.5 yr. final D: 375.0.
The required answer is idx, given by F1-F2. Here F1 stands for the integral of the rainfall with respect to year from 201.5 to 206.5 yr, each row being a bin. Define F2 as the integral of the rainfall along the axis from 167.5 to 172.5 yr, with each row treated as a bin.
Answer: -7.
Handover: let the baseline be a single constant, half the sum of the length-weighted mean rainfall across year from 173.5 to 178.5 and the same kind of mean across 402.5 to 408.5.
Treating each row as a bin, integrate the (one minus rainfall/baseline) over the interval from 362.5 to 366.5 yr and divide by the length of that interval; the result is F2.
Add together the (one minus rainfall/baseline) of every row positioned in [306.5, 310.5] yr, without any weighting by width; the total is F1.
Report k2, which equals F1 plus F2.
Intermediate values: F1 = 0.08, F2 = 0.5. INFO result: 0.6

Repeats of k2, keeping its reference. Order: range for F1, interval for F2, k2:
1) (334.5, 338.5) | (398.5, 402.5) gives 0.4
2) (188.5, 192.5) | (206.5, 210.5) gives -0.7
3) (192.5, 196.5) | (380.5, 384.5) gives -0.6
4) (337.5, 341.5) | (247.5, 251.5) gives 0.3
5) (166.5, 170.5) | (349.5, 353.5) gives -0.2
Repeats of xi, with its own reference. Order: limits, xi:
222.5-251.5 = 223.0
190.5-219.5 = 217.0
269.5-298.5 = 280.0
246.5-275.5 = 247.0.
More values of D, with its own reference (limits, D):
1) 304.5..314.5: 308.0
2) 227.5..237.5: 235.0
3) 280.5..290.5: 286.0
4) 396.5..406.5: 402.0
